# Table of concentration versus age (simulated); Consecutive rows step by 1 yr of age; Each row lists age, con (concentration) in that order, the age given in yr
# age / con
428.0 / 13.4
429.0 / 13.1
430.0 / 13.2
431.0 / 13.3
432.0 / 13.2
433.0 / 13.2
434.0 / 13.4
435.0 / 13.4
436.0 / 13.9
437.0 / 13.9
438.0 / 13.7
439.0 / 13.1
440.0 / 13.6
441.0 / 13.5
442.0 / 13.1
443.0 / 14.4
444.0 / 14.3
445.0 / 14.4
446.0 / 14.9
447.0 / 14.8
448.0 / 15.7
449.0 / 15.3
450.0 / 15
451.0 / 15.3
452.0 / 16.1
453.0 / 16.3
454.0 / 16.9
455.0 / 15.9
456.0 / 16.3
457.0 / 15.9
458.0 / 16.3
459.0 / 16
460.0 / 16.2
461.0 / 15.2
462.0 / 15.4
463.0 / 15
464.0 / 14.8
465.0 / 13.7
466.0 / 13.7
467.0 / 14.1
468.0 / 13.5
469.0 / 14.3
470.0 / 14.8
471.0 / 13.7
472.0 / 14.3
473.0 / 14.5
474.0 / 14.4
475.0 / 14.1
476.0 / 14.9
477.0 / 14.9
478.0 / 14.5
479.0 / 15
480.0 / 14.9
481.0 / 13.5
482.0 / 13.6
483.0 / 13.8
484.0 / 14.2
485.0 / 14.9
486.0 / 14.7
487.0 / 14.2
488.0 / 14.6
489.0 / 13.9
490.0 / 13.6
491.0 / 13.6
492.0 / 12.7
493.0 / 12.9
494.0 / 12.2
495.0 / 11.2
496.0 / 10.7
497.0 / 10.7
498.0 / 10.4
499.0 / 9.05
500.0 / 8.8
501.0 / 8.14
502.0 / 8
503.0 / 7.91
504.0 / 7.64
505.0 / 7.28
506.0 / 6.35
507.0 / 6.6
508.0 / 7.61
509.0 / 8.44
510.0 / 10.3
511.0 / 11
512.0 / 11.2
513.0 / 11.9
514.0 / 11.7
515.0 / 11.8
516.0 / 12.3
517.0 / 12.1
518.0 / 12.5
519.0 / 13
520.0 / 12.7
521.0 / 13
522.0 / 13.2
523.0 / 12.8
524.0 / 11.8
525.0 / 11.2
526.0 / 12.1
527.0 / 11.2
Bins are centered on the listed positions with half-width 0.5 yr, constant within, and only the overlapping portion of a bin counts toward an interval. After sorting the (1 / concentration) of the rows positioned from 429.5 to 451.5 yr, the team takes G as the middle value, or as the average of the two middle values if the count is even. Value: 0.072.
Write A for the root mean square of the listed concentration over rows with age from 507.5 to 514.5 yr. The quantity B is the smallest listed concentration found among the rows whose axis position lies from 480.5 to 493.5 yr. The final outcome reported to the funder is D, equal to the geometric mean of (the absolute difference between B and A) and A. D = 4.9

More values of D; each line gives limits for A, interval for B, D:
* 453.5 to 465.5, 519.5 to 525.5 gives 8.4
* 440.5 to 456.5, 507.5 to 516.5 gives 10.7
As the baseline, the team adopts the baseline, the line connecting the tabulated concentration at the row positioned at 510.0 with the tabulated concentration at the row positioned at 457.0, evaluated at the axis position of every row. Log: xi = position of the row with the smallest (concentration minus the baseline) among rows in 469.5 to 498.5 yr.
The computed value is 498.0 yr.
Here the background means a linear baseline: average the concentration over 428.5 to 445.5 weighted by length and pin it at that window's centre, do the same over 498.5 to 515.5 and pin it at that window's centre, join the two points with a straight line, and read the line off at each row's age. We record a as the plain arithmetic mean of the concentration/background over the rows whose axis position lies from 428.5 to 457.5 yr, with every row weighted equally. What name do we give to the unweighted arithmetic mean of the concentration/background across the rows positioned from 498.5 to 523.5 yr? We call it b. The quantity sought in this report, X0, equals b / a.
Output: 1.07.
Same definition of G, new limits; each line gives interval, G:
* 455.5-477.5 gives 0.068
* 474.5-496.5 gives 0.071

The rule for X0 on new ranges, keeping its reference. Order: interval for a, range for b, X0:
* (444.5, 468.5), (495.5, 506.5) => 0.74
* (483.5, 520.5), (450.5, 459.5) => 1.10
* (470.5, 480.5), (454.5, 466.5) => 0.97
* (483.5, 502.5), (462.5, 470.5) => 1.02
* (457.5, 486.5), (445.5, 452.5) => 0.93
